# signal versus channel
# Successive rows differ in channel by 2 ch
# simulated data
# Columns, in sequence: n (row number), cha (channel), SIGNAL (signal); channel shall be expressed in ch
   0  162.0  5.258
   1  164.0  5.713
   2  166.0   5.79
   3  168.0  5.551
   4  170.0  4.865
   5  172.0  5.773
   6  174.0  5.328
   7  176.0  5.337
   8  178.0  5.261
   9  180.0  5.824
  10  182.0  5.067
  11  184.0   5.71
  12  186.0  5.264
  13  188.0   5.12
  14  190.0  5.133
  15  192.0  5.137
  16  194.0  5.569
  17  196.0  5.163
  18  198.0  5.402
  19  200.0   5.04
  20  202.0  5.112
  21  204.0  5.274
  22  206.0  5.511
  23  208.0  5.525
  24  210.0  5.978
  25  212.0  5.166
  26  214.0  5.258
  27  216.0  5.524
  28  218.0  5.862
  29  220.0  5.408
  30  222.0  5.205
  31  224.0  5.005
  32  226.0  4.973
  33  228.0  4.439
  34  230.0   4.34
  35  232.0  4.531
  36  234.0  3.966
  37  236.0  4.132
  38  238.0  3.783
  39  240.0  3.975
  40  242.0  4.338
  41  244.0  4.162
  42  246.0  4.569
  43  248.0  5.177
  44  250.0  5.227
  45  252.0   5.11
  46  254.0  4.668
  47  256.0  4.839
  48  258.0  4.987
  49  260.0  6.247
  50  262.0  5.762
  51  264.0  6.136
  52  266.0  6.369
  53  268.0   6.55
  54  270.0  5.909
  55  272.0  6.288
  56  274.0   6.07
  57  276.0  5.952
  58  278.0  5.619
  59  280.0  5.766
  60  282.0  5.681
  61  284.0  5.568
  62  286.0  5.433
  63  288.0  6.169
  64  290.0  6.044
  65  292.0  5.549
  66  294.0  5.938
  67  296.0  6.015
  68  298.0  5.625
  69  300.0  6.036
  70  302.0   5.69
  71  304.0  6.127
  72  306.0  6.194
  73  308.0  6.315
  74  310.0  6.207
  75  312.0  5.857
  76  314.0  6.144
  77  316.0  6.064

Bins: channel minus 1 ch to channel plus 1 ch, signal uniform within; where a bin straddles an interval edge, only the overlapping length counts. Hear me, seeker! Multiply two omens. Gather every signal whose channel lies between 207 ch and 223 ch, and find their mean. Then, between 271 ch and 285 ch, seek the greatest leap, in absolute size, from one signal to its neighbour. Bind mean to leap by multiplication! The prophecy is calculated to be 1.8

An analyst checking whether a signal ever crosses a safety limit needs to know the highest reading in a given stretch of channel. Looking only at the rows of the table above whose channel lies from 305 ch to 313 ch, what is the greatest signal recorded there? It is 6.315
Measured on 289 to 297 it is 6.044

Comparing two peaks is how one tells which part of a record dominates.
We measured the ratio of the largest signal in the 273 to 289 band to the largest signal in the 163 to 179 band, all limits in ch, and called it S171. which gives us 1.07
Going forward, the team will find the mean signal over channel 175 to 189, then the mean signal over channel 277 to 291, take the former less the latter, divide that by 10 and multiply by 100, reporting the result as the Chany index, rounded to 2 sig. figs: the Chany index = -3.9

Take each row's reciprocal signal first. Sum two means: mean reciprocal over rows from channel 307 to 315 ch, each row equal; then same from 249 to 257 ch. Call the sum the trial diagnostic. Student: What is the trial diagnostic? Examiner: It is 0.37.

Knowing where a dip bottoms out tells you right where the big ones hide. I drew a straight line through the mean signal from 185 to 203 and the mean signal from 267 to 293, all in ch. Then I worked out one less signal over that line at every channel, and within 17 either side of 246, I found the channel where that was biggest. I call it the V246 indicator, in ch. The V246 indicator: 238.0 ch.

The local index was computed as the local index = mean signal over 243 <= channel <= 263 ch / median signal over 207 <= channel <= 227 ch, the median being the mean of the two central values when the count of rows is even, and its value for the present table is 0.95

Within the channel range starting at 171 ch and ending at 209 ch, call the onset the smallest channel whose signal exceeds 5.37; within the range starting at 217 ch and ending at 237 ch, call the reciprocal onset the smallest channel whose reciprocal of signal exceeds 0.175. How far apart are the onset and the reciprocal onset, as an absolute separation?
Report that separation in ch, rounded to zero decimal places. 48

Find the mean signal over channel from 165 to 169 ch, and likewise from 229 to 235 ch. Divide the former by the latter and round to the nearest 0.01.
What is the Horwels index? 1.33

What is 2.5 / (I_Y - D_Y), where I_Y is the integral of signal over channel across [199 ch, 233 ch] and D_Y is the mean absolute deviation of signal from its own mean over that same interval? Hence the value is 0.0142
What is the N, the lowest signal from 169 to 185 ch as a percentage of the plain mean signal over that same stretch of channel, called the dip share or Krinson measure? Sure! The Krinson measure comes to 90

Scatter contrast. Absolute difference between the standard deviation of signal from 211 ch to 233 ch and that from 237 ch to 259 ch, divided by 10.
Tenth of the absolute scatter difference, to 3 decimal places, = 0.003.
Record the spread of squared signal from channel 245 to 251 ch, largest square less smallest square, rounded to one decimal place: 6.4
